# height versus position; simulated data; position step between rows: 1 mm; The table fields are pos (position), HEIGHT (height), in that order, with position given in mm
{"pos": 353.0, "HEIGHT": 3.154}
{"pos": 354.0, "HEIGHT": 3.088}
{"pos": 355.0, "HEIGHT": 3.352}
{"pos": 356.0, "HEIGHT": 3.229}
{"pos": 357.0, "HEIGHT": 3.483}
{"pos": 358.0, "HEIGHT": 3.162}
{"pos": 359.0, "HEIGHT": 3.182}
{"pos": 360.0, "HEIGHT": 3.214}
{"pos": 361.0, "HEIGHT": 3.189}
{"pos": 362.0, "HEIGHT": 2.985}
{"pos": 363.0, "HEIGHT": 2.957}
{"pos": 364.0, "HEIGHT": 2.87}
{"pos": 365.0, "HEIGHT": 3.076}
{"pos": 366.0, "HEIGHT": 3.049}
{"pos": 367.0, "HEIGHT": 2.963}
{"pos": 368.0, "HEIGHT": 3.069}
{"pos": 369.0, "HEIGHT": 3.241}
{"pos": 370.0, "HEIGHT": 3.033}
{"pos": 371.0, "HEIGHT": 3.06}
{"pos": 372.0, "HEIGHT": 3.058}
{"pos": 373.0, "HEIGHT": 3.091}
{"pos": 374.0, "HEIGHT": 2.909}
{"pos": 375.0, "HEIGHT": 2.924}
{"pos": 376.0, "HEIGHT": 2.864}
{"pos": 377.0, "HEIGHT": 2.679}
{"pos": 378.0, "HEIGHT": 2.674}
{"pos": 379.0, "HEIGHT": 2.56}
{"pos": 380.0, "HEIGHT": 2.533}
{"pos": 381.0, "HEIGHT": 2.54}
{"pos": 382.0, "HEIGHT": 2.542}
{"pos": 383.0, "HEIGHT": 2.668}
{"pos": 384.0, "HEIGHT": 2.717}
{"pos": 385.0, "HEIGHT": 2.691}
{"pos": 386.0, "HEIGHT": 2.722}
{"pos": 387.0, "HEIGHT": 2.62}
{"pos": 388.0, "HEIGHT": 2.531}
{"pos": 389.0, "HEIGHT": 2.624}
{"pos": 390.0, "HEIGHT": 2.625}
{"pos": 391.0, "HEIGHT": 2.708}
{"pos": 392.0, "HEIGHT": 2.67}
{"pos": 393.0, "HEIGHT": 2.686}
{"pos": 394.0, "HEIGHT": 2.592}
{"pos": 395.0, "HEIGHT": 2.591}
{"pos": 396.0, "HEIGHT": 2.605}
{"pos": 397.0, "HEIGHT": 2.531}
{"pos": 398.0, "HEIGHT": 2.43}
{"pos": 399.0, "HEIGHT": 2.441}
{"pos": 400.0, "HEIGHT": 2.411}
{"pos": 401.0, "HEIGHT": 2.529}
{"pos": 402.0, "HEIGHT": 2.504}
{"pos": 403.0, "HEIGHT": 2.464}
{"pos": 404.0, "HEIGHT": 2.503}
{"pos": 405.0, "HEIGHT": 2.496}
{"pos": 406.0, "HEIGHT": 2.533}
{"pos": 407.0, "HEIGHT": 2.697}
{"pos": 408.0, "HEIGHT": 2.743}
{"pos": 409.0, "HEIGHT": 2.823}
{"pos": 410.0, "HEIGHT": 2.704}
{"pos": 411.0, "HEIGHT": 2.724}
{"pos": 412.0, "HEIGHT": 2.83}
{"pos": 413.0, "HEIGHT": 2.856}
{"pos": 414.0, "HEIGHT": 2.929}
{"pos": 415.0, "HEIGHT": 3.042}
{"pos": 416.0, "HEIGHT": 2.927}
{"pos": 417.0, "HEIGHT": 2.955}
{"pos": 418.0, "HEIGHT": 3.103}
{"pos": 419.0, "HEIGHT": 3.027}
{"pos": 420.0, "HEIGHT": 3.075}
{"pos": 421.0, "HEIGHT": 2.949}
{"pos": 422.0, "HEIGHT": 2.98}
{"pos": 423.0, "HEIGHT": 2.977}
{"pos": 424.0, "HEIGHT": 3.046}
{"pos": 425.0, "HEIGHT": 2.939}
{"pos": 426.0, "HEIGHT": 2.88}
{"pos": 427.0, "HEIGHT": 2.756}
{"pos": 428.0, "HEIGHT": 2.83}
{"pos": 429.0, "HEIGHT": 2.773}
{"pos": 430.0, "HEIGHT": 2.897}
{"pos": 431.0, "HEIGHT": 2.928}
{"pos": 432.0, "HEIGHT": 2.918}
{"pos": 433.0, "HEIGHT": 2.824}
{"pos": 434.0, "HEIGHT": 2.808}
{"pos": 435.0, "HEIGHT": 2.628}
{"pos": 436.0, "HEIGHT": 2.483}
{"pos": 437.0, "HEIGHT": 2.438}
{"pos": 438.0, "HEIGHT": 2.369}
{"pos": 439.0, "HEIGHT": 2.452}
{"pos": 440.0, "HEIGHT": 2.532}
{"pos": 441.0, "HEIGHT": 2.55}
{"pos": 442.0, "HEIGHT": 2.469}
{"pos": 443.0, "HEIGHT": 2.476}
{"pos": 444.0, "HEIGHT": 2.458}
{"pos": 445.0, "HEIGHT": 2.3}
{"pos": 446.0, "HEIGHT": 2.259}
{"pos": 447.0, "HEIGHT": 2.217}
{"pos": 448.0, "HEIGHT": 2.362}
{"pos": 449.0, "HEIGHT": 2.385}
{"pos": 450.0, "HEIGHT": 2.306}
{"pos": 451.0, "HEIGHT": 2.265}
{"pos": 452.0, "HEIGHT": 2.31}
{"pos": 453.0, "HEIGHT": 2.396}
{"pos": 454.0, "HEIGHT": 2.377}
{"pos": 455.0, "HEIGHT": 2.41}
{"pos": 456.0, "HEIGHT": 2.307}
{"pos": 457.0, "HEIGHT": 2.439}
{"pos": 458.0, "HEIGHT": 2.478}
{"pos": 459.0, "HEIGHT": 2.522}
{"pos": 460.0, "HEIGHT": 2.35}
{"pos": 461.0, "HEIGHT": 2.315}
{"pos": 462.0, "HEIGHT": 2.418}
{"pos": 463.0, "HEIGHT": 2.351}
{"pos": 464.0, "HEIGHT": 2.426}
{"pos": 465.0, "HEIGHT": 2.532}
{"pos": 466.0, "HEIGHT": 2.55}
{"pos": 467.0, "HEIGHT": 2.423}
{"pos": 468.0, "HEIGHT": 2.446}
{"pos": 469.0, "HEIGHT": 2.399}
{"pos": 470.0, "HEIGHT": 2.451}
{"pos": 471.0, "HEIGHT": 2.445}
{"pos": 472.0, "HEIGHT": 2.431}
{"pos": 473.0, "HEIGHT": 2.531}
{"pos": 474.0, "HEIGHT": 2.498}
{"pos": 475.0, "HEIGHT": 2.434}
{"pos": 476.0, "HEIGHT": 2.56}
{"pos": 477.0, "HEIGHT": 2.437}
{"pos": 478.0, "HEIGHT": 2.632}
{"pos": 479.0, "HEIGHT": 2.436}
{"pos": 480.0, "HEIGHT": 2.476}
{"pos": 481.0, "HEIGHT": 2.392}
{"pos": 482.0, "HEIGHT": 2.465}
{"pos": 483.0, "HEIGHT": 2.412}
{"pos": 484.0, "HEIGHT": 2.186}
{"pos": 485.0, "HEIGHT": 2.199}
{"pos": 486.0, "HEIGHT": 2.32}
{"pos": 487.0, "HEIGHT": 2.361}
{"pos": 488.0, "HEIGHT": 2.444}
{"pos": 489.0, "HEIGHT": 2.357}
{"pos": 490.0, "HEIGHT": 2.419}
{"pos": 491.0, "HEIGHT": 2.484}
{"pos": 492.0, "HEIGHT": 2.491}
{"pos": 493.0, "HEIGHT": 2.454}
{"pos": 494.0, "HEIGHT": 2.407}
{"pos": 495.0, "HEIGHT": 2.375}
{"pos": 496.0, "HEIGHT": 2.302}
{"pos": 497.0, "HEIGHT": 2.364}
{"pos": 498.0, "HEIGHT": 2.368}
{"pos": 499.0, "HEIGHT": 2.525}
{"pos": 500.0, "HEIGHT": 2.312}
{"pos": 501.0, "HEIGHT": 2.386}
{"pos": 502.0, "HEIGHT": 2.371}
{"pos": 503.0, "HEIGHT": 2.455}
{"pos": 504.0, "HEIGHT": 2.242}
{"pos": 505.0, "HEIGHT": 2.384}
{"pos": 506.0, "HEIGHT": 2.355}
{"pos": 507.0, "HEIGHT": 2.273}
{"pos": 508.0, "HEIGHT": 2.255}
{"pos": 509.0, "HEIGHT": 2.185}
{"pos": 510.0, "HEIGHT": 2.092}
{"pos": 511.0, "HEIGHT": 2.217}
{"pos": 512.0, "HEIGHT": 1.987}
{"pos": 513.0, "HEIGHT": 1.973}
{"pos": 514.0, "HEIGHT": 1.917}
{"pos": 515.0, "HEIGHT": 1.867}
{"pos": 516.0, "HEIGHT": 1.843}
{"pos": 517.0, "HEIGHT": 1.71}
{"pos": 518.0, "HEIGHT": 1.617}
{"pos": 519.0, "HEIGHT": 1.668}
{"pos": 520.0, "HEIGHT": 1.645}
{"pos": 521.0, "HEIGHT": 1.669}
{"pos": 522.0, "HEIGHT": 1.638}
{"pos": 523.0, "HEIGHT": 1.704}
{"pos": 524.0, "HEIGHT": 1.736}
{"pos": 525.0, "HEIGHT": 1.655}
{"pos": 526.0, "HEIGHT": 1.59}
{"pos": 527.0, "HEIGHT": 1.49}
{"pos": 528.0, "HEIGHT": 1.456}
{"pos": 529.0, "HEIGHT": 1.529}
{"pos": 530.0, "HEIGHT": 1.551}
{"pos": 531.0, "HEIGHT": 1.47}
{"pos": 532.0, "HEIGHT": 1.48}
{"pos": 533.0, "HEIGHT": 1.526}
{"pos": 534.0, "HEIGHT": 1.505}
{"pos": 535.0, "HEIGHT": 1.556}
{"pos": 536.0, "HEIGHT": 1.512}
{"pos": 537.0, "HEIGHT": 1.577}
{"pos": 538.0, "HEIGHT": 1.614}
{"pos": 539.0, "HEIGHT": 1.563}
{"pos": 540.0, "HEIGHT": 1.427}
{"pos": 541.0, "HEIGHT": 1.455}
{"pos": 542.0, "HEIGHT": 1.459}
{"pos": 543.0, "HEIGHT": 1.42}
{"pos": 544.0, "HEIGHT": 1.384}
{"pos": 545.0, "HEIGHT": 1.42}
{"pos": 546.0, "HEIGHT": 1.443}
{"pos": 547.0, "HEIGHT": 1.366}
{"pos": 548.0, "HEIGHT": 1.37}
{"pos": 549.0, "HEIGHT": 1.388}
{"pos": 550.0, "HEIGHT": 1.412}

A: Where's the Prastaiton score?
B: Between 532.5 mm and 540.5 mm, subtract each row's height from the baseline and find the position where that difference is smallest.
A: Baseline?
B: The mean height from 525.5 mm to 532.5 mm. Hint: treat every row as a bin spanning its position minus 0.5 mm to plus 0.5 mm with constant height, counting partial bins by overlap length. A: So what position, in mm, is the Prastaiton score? 538.0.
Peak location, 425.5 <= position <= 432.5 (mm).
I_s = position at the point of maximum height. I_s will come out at 431.0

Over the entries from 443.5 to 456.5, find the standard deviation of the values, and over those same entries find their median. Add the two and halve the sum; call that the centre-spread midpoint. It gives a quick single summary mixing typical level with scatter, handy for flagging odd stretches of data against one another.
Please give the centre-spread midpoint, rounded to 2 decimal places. 1.19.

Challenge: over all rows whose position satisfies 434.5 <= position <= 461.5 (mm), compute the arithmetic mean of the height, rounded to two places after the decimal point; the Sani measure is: 2.40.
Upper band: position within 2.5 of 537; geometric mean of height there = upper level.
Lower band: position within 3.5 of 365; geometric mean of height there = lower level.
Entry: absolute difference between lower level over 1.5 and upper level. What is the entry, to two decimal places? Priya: 0.43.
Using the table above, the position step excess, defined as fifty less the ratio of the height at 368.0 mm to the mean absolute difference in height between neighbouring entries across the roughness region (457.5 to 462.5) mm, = 15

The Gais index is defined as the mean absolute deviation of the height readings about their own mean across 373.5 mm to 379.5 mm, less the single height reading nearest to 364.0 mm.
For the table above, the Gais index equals -2.74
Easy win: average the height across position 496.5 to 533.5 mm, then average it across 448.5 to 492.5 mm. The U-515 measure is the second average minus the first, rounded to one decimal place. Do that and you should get 0.5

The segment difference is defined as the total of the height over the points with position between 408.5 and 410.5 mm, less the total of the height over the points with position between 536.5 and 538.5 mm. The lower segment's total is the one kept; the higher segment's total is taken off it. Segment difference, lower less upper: 2.3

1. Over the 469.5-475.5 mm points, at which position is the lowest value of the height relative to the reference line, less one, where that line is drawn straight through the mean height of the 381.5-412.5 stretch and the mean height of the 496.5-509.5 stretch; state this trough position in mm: 472.0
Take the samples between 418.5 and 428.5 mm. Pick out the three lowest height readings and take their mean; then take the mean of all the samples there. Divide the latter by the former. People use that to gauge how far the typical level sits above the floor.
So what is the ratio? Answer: 1.04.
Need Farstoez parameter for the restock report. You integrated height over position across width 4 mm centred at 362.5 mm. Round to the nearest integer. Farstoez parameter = 12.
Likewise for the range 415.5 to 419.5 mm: 12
